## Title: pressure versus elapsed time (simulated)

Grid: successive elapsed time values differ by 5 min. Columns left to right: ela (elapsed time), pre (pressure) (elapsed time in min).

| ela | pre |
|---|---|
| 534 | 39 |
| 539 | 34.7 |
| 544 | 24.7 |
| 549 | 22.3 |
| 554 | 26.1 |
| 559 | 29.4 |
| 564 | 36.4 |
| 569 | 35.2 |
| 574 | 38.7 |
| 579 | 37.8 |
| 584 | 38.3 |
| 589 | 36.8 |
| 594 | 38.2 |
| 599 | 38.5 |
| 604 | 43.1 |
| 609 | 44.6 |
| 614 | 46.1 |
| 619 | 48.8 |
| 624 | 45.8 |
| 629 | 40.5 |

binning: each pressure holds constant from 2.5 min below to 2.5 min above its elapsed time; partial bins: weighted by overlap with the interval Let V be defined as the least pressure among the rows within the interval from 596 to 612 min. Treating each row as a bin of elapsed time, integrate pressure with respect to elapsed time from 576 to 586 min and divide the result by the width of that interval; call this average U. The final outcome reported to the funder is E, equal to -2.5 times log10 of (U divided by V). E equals 0.01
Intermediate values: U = 38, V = 38.5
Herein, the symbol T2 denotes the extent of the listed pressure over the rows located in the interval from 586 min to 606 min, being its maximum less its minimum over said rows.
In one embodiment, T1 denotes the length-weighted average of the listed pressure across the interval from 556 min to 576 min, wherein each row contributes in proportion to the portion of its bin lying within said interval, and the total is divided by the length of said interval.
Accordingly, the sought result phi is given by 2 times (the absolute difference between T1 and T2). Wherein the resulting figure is 56.6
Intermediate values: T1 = 35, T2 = 6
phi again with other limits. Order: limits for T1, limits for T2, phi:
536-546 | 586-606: 48.2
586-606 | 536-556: 53.3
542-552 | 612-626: 41.1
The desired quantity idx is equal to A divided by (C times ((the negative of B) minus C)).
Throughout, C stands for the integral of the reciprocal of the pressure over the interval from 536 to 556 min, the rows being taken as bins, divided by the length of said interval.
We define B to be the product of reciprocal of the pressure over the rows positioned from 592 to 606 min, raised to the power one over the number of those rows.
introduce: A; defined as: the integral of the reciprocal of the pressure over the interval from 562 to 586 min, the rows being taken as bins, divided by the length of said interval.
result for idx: -11.3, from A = 0.0269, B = 0.0251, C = 0.0378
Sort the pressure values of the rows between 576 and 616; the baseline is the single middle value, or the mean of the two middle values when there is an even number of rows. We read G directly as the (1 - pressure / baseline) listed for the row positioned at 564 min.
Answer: 0.05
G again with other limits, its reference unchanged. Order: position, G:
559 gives 0.23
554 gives 0.32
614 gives -0.20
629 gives -0.05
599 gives 0.00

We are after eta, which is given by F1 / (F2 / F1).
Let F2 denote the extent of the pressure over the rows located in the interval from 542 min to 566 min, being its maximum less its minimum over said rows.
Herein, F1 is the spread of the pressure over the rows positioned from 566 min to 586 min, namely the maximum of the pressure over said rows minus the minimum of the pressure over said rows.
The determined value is 1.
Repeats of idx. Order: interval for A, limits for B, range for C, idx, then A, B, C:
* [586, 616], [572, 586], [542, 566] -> -10.4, 0.0245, 0.0261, 0.0372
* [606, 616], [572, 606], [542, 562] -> -8.7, 0.0221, 0.0258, 0.0391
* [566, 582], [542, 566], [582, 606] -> -16.8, 0.0269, 0.0365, 0.0258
